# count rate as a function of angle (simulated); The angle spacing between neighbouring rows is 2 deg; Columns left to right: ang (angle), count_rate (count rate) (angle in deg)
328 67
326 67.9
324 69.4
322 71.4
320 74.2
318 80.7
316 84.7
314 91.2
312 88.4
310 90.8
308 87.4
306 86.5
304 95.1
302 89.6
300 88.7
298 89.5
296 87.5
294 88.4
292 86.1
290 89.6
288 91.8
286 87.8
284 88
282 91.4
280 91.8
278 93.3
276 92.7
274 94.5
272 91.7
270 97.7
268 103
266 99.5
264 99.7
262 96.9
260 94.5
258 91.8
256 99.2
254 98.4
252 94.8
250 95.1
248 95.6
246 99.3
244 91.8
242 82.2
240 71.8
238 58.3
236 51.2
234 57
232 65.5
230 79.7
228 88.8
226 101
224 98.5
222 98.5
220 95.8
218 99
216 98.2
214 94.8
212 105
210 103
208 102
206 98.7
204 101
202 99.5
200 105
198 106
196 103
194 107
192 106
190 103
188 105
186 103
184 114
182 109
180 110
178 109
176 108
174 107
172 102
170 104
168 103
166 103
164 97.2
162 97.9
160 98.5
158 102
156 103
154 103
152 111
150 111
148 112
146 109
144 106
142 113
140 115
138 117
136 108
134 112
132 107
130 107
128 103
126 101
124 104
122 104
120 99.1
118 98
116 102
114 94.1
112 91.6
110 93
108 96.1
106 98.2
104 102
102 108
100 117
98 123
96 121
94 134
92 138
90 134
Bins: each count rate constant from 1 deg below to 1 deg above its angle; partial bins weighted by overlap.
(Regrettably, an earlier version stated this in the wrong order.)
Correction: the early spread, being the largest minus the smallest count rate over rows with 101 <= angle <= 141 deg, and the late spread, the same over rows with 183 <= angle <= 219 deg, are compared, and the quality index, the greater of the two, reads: 25.4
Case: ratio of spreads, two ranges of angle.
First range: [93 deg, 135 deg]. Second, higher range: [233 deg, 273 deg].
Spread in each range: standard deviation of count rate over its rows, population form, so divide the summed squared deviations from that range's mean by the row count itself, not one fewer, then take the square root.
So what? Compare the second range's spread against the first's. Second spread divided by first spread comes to 1.5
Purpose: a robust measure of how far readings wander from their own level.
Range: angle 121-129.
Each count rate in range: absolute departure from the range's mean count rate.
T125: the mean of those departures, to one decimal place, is 1.0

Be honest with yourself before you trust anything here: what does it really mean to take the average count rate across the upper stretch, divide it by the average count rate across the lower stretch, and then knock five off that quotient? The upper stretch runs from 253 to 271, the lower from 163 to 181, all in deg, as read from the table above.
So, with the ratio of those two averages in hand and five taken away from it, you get -4.07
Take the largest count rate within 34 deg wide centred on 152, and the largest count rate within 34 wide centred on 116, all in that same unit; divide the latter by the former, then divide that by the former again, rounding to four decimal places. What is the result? 0.0085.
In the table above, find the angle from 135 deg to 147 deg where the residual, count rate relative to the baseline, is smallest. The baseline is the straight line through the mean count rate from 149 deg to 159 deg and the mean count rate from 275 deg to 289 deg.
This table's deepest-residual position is 144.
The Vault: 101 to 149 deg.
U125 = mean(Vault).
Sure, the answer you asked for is 104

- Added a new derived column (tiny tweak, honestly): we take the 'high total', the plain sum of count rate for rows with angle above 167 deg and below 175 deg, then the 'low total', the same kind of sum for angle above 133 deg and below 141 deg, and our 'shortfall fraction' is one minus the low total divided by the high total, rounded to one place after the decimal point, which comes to -0.1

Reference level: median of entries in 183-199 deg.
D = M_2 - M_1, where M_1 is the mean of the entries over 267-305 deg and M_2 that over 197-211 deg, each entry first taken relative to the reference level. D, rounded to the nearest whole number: 11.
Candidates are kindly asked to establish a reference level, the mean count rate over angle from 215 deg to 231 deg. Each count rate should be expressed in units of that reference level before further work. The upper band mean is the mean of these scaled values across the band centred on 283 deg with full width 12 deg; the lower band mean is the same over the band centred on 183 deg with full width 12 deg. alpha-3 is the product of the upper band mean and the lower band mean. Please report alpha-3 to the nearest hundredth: 1.09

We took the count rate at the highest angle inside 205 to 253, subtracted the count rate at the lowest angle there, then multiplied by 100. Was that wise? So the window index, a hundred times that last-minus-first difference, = -390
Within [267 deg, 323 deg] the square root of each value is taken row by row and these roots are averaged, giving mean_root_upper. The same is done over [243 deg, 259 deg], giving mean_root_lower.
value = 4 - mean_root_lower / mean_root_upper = 2.96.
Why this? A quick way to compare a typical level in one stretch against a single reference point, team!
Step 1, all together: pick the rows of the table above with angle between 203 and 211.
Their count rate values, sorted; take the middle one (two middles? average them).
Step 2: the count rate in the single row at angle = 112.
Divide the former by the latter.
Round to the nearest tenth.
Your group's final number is 1.1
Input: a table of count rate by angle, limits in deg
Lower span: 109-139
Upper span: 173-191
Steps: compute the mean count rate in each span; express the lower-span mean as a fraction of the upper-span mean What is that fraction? 0.96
